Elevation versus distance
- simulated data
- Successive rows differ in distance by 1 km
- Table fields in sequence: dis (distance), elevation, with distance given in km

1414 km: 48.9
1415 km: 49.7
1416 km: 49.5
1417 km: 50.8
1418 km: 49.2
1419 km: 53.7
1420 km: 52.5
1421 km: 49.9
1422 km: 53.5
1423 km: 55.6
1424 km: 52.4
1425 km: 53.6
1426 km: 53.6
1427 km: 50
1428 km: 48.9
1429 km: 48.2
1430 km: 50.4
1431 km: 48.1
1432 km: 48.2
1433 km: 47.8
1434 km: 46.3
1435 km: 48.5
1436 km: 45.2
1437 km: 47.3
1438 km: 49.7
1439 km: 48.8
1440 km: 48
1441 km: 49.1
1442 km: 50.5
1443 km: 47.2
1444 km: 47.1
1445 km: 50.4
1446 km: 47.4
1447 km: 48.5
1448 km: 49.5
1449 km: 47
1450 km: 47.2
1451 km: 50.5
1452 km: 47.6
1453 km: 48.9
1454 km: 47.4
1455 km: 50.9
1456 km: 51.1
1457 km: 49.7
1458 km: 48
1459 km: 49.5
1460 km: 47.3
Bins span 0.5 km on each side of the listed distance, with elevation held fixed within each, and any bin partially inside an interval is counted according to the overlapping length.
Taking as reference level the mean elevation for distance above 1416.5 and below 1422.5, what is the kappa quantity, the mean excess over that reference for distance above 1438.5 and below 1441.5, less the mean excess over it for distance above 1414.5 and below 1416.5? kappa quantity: -1.0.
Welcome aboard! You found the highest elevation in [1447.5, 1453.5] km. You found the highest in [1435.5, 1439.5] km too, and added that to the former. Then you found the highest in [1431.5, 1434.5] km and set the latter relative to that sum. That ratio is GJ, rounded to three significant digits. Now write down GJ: 0.481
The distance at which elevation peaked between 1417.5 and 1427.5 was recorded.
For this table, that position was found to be 1423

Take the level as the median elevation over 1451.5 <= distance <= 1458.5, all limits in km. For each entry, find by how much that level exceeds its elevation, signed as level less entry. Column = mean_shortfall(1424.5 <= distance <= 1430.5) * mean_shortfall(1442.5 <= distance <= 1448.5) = -1.0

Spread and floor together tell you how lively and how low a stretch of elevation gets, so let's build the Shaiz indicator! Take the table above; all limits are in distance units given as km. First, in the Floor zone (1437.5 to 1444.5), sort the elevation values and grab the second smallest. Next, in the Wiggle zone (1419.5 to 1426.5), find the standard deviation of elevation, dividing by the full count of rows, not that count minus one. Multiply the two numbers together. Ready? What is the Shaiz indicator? 76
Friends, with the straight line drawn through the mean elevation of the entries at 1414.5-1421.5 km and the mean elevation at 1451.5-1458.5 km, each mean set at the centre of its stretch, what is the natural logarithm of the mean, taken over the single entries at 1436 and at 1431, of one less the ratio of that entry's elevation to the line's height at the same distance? -2.7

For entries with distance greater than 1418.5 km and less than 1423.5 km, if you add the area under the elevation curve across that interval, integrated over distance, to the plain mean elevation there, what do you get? 318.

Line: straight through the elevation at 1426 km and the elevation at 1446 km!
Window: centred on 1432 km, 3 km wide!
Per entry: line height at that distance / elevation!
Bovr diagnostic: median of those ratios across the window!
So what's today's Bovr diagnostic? 1.08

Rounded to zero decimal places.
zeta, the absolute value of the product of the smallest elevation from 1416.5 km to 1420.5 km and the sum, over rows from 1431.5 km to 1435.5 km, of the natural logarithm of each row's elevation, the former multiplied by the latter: 761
